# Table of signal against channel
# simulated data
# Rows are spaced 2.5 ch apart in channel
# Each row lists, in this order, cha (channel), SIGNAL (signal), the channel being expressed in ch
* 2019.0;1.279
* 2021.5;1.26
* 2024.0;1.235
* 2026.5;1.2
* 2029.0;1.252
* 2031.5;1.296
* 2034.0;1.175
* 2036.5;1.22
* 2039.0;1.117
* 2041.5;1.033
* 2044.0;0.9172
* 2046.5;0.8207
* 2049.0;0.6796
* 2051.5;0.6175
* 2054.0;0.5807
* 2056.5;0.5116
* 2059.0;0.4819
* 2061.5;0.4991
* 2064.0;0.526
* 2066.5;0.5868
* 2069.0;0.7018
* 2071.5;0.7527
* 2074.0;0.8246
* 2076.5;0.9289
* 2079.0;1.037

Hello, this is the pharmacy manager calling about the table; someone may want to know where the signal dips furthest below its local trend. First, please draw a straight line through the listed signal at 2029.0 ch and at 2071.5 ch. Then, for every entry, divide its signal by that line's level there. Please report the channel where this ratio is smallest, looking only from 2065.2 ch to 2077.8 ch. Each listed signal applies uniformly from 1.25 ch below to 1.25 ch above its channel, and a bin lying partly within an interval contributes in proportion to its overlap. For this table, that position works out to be 2066.5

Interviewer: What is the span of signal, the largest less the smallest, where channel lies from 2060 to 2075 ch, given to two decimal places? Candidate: 0.33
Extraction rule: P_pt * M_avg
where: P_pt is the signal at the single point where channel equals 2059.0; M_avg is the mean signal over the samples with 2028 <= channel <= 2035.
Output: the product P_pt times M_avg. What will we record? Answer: 0.60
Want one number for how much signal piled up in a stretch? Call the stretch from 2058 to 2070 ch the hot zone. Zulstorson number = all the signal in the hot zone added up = 3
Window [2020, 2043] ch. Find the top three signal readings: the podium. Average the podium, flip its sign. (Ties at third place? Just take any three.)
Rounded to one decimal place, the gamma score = -1.3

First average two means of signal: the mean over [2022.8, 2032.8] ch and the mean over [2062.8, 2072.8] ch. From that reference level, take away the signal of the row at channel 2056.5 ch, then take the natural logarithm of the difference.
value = -0.84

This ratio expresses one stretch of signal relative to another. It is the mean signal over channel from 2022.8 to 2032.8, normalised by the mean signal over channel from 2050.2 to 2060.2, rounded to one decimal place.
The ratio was 2.3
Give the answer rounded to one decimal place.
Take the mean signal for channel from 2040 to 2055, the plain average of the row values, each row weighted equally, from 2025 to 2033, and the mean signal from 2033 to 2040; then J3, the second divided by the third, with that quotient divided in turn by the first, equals 1.4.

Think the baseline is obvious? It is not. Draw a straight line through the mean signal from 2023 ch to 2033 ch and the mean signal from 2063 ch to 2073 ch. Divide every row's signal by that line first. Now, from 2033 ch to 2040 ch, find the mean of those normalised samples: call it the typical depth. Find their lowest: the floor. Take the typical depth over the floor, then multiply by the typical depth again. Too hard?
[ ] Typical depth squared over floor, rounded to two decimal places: 1.08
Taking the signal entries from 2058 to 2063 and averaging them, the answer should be 0.49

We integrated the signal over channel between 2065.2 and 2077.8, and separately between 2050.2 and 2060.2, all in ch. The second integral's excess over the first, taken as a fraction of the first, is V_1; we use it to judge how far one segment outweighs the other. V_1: -0.4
